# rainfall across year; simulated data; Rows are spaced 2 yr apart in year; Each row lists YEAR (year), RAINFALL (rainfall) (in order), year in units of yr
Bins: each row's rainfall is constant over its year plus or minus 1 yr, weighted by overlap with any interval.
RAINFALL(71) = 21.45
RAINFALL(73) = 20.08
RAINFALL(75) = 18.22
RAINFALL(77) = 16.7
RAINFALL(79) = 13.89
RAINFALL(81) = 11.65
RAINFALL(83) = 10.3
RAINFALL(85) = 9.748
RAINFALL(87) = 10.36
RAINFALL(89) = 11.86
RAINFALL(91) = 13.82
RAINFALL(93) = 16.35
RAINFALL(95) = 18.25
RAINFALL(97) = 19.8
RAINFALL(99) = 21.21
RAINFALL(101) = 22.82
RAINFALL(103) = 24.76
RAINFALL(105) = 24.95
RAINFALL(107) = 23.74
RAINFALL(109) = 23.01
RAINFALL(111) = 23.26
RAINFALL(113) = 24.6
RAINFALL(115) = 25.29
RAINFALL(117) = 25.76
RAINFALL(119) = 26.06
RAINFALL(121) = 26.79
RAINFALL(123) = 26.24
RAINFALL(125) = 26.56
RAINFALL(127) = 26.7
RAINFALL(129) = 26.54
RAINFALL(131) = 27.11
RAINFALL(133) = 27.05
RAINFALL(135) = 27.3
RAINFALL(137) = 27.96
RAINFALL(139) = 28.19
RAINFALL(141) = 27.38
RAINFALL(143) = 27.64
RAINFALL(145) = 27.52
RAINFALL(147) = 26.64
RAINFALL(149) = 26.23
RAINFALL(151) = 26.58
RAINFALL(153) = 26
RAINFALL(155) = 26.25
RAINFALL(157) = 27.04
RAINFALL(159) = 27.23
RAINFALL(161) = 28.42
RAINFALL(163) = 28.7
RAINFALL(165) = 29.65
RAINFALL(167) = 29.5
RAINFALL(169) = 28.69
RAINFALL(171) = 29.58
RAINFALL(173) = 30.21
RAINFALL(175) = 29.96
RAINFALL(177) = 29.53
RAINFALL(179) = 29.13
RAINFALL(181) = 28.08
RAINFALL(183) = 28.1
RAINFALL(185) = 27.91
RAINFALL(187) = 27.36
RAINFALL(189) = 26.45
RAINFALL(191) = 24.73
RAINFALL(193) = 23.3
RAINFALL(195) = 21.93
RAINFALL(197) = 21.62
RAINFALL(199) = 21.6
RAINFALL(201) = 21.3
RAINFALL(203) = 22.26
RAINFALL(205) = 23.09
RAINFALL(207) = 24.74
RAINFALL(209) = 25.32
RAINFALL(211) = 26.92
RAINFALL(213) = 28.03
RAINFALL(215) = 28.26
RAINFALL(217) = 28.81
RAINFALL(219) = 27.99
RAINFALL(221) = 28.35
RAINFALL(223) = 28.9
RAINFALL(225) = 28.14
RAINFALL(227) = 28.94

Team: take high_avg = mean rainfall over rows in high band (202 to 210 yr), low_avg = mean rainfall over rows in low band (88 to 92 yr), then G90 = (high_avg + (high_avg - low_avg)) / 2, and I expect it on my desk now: 17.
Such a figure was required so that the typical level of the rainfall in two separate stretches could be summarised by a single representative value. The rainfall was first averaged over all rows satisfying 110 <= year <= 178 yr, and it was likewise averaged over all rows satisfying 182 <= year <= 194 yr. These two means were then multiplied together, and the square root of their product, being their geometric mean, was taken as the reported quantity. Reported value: 26.8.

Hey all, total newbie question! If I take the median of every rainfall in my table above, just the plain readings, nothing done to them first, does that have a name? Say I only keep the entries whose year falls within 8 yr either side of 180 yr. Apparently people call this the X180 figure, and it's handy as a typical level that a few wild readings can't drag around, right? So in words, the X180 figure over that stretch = 28.6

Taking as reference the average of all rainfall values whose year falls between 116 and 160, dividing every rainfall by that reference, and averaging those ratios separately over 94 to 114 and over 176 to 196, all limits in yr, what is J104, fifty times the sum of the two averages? 92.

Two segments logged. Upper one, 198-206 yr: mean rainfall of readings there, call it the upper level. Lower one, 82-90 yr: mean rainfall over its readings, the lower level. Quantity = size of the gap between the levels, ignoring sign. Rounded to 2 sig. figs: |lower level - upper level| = 11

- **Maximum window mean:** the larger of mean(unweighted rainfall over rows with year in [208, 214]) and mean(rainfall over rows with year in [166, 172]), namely 29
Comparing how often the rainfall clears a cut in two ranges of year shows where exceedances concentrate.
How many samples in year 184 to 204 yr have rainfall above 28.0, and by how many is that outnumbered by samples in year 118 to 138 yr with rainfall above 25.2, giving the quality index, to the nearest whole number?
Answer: 10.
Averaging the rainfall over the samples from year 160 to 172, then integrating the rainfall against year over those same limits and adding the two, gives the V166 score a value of 378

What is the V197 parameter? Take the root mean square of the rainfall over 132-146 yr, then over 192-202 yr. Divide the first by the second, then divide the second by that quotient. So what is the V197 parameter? 17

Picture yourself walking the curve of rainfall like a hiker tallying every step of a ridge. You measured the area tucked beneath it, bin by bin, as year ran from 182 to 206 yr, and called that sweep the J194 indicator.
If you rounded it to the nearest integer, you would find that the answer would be 579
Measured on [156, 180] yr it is 695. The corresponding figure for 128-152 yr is 652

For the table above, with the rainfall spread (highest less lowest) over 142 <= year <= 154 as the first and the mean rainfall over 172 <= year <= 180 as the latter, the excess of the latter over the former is 28.1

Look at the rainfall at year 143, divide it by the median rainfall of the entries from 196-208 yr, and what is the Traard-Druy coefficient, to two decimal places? 1.26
